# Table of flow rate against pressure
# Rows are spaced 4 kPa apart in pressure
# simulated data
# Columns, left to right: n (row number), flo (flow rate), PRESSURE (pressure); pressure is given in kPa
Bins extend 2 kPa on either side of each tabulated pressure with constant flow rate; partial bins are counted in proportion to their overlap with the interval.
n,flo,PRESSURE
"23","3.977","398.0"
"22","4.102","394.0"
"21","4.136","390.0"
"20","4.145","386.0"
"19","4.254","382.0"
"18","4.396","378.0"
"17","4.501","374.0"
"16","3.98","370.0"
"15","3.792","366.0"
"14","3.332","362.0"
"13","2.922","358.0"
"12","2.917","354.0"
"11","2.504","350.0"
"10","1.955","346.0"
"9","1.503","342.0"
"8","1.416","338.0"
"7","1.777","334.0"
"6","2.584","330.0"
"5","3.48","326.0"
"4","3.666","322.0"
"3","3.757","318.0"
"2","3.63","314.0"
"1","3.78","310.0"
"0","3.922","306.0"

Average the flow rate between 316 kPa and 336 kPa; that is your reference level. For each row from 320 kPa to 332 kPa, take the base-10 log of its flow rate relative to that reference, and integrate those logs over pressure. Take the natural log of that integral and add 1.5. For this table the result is 0.14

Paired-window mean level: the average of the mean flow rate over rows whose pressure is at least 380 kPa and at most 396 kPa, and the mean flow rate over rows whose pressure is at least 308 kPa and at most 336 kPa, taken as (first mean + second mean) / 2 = 3.70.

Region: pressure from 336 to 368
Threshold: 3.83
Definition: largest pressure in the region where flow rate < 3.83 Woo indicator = 366.0 kPa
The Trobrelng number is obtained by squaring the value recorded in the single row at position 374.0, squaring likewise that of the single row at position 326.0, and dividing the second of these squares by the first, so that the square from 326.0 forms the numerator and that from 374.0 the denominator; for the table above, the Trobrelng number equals 0.6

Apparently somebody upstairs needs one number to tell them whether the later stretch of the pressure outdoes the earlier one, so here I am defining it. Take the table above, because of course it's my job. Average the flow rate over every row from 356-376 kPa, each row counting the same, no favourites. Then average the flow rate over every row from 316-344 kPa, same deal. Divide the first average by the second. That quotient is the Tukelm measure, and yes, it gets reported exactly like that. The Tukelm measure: 1.4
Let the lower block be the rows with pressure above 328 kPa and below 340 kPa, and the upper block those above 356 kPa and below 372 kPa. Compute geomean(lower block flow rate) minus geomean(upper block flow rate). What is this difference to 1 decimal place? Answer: -1.6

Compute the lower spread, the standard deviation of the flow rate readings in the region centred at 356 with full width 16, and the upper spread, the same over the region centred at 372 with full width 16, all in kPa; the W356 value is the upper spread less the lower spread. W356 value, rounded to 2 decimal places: 0.00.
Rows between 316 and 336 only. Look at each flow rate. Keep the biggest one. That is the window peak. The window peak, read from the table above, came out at 3.757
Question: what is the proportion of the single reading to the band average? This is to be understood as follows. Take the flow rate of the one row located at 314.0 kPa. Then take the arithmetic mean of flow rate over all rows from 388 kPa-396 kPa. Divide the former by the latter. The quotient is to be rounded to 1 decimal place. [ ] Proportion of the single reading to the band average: 0.9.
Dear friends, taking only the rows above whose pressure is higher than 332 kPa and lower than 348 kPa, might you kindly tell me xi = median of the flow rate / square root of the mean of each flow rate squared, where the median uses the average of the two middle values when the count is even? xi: 0.978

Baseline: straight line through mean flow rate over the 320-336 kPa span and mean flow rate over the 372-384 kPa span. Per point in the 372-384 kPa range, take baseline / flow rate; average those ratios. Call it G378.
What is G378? 1.0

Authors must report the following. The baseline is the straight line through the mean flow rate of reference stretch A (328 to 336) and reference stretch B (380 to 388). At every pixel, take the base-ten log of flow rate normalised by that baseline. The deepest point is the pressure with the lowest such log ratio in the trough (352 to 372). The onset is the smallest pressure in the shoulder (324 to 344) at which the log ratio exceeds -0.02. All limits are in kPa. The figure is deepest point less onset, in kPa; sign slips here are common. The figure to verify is 32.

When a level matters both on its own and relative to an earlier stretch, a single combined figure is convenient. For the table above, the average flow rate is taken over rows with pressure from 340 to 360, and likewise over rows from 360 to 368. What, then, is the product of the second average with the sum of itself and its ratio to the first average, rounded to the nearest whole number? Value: 18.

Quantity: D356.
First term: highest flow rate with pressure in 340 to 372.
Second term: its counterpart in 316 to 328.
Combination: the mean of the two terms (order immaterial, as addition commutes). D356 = 3.87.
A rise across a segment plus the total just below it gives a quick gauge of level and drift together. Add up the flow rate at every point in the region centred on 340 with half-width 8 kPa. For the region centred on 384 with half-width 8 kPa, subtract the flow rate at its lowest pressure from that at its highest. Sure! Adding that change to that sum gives 6.4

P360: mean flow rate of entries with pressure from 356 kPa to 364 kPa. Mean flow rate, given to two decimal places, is 3.13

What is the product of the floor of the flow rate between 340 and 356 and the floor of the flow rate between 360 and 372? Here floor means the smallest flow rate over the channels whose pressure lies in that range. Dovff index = 5.0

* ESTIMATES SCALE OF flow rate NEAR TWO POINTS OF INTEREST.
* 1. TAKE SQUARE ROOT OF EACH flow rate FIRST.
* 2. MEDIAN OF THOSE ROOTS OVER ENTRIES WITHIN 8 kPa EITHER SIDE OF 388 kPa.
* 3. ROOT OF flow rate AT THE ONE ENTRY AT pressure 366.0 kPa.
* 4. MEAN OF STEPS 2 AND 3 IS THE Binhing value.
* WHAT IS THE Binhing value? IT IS 1.99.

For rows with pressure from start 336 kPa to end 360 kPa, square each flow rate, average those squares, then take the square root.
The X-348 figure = 2.3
